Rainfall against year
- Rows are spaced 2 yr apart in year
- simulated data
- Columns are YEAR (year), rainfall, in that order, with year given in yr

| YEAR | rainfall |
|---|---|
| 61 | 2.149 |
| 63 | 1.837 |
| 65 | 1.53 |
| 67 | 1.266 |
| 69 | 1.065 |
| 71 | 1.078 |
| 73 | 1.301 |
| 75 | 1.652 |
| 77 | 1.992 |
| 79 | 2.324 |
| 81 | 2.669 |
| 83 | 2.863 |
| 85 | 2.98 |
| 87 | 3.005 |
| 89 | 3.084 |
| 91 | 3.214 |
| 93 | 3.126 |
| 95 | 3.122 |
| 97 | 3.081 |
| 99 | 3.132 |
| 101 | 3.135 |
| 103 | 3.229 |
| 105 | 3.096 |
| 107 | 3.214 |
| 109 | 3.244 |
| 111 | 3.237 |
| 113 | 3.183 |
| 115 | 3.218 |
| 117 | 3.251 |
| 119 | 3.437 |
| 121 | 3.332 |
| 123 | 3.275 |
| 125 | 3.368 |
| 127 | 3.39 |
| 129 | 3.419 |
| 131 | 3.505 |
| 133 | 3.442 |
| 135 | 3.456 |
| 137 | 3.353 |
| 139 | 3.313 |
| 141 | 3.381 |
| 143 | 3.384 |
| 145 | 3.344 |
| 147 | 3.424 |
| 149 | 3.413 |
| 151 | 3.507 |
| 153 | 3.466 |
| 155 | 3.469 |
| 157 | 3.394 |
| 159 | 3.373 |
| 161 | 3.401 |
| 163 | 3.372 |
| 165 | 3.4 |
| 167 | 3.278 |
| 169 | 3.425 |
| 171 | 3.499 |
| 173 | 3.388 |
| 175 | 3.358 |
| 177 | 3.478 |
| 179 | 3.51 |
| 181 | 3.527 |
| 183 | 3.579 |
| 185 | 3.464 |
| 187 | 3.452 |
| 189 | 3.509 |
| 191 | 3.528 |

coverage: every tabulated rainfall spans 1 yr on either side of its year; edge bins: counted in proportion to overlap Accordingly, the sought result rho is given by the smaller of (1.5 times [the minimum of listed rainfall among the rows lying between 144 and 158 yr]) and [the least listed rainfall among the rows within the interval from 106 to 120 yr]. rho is 3.18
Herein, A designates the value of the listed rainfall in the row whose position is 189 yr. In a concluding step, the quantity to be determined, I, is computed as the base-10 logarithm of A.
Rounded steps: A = 3.509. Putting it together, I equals 0.545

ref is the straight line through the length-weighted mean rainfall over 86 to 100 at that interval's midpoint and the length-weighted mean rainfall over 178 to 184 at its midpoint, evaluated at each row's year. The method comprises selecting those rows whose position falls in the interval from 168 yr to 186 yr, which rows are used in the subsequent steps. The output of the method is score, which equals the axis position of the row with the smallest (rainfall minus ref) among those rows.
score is 175 yr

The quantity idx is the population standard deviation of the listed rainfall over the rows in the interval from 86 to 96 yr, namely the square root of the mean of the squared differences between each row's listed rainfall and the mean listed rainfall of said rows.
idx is 0.068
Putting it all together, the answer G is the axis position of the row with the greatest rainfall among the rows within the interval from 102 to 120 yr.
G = 119 yr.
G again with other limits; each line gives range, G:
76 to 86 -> 85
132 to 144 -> 135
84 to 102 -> 91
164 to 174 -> 171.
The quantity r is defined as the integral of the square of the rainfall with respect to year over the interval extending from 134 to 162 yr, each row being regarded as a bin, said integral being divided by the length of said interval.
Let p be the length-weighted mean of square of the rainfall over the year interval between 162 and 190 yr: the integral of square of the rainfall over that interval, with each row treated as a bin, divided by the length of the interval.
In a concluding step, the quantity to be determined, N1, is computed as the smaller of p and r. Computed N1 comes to 11.6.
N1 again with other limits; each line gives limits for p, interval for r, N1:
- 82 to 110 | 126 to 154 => 9.7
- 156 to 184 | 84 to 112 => 9.8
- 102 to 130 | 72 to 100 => 7.5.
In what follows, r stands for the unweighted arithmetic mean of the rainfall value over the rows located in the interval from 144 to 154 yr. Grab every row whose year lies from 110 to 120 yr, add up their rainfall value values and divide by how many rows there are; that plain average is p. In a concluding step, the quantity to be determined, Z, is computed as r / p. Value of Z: 1.05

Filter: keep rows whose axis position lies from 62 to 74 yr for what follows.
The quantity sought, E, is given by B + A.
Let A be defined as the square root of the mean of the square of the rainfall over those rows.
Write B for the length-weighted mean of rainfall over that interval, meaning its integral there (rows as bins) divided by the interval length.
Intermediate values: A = 1.37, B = 1.35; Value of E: 2.72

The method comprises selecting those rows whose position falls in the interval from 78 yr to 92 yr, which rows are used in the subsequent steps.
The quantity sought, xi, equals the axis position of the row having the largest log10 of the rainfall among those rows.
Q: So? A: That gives 91 yr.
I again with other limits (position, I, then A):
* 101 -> 0.496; 3.135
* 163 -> 0.528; 3.372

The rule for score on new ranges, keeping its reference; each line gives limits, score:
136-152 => 139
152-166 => 163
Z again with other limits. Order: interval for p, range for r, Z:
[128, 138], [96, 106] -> 0.91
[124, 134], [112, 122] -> 0.96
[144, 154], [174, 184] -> 1.02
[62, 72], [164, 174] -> 2.51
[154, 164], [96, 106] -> 0.92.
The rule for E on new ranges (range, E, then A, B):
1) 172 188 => 6.94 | 3.47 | 3.47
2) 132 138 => 6.83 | 3.42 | 3.42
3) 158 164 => 6.76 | 3.38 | 3.38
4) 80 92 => 5.94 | 2.97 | 2.97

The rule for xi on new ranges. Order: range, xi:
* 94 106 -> 103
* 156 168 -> 161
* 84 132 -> 131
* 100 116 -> 109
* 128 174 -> 151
